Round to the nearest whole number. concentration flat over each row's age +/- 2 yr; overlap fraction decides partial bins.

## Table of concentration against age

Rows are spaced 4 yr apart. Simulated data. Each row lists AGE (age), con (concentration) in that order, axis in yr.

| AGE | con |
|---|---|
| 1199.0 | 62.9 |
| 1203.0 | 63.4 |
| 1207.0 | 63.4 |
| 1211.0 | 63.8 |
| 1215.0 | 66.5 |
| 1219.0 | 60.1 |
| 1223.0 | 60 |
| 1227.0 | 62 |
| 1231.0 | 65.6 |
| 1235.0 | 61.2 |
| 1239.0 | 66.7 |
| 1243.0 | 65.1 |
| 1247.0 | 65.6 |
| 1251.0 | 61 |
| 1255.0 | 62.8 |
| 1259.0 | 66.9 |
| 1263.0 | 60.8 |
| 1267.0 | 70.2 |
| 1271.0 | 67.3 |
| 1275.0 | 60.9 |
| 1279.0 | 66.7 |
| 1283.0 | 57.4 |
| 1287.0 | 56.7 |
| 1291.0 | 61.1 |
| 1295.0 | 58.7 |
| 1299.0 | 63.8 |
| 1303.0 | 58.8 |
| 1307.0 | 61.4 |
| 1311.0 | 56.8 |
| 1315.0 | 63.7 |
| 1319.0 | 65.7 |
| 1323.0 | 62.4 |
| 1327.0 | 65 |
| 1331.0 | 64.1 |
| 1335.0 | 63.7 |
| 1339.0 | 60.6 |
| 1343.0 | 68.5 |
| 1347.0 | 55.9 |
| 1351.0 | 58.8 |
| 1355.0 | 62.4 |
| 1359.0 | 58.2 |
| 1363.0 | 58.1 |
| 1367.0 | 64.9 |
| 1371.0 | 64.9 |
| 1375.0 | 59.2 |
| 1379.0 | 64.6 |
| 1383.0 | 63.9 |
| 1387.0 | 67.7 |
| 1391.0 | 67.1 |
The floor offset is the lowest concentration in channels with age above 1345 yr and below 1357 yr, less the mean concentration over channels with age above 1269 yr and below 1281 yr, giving -9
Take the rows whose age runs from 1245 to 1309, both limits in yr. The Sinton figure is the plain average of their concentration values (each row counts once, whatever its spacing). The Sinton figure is 62.5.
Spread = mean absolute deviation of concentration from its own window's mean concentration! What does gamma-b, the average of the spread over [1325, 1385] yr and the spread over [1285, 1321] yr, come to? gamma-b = 2.8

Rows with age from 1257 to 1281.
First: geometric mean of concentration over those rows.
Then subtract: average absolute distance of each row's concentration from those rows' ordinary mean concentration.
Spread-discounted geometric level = 62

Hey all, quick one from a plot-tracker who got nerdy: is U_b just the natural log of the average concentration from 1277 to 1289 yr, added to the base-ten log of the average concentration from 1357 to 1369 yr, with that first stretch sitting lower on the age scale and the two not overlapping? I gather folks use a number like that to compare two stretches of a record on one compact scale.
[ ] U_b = 5.88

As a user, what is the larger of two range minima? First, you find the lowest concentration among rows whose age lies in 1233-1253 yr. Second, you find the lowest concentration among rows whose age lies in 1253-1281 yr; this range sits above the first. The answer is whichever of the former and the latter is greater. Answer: 61.0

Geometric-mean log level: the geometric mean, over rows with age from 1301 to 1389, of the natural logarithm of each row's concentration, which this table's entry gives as 4.13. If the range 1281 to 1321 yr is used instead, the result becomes 4.10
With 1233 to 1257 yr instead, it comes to 4.15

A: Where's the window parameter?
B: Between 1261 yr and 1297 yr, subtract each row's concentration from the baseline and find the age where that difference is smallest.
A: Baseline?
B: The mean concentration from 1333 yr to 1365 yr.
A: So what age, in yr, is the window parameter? 1267.0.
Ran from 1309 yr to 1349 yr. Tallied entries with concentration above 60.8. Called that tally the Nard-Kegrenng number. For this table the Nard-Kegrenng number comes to 7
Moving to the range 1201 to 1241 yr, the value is 8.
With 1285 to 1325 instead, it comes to 6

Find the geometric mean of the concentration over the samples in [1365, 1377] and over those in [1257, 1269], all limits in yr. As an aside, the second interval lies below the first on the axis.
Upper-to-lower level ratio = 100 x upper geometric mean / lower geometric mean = 96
